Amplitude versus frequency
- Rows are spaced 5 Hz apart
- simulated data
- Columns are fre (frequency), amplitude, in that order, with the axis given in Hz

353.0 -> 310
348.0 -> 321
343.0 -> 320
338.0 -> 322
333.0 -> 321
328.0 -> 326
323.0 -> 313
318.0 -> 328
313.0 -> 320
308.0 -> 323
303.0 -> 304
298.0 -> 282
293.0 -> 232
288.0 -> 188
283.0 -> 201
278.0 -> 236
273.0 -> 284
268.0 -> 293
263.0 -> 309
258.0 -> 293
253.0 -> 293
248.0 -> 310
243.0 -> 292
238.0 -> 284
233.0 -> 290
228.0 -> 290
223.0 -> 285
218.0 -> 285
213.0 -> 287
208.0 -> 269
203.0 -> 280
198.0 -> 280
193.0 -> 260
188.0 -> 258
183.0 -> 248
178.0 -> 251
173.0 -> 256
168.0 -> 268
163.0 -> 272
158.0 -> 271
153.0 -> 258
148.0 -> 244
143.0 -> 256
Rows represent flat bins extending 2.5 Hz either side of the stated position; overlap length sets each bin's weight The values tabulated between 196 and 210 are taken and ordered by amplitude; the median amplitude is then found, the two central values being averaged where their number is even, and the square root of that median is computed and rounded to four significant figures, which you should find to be 16.73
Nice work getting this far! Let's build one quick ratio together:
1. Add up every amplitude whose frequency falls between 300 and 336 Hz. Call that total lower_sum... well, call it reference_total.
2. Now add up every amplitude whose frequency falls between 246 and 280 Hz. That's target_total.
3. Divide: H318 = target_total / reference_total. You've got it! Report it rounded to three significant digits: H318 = 0.903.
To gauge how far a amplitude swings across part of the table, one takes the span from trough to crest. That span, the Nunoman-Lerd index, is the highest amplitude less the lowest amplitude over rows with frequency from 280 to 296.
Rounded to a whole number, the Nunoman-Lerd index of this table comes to 44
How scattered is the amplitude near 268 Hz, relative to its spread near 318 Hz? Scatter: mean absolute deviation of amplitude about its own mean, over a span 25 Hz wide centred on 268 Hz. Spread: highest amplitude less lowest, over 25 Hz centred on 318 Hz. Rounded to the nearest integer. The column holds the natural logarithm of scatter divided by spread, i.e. 0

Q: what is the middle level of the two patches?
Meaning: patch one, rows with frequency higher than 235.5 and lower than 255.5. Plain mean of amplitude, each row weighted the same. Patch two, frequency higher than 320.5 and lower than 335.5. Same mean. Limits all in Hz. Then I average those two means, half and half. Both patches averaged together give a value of 307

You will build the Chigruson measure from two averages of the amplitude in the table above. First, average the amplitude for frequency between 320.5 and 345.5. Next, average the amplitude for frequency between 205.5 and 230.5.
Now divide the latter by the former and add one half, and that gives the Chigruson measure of 1.38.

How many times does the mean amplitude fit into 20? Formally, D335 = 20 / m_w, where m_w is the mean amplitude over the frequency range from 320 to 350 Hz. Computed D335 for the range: 0.0624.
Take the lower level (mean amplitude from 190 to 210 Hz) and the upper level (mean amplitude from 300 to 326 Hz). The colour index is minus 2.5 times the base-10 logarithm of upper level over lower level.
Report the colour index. -0.17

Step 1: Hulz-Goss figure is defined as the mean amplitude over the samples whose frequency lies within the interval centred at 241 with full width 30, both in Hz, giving 293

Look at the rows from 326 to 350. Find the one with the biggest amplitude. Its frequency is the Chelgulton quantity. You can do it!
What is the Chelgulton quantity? 328.0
